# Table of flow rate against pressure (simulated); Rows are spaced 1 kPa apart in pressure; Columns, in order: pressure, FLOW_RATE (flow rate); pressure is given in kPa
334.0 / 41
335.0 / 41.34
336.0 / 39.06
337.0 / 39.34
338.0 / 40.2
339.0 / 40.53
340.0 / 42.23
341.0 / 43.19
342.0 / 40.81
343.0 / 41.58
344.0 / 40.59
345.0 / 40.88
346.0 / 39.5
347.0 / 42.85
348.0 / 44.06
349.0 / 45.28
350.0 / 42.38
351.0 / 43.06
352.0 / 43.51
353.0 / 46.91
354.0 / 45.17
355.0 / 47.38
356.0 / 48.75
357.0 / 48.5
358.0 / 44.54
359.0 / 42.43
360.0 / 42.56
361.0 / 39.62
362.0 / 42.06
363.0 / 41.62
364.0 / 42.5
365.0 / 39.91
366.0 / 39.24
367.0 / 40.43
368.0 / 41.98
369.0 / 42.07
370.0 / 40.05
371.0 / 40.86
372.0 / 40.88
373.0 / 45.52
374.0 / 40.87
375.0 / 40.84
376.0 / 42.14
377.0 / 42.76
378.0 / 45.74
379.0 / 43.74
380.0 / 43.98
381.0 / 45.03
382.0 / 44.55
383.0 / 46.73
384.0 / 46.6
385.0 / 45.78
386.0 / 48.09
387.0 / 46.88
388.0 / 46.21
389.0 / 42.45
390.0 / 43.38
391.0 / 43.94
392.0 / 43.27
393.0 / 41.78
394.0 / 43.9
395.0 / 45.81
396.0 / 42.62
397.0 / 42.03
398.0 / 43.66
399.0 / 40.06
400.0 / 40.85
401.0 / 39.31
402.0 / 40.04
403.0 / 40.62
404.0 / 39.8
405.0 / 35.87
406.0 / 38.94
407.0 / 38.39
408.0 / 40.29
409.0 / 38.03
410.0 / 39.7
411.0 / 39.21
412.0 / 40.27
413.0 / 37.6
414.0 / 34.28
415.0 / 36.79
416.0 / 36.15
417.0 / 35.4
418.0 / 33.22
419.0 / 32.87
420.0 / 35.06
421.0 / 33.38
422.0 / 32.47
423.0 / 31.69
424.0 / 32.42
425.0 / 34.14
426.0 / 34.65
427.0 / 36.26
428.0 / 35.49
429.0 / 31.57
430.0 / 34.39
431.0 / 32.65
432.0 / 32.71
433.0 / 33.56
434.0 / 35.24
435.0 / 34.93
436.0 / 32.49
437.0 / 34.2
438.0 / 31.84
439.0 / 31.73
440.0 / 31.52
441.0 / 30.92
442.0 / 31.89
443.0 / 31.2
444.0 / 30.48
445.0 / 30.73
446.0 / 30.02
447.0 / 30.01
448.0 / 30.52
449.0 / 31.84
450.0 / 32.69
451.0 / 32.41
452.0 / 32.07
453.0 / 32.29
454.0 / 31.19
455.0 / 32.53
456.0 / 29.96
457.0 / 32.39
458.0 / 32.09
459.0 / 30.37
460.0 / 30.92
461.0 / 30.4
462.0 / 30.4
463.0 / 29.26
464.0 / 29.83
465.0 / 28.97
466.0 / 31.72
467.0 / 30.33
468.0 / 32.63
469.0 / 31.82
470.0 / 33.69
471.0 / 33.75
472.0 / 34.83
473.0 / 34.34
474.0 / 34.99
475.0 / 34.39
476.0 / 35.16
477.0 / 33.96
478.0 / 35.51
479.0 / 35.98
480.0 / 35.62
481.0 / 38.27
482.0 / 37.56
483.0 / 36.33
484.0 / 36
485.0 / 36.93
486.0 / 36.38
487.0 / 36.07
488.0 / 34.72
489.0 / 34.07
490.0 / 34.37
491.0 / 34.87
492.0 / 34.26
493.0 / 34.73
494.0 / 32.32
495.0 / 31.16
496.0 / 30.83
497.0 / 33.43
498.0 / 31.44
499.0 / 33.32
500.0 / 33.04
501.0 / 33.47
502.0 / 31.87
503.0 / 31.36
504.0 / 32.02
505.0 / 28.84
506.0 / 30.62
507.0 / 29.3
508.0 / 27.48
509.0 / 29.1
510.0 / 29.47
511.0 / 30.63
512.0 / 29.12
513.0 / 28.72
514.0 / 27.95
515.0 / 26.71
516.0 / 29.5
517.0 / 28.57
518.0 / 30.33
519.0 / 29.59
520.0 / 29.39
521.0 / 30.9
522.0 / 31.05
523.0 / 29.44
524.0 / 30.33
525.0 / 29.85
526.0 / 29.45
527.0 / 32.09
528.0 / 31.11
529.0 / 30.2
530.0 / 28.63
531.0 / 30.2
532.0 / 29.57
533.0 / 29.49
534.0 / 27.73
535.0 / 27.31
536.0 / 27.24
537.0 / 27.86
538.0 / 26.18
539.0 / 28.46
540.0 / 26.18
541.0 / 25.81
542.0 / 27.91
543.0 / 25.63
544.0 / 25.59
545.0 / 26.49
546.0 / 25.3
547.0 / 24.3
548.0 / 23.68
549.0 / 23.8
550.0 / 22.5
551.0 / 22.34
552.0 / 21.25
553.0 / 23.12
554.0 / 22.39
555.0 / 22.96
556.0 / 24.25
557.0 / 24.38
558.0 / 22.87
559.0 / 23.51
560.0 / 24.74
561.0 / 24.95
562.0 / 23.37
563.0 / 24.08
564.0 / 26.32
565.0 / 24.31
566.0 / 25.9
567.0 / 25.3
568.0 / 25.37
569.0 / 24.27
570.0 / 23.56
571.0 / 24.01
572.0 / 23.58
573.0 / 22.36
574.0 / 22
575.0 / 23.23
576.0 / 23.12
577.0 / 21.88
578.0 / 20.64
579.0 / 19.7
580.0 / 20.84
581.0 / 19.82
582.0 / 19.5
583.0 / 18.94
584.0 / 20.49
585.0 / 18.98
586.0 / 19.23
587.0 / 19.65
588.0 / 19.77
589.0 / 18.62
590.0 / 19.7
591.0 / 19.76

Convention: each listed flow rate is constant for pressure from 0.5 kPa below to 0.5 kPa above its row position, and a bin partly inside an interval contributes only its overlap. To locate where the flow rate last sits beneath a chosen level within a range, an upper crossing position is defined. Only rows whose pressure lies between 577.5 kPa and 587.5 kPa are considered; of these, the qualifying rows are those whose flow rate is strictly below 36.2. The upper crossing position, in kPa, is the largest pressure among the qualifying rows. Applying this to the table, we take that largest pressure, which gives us 587.0 kPa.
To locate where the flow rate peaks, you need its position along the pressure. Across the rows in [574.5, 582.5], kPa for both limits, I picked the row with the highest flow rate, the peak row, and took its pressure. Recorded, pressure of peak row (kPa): 575.0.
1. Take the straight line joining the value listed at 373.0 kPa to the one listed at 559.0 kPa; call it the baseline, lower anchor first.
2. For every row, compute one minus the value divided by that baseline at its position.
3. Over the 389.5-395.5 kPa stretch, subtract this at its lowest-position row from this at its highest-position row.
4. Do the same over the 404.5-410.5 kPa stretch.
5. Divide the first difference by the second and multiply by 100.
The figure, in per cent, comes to 67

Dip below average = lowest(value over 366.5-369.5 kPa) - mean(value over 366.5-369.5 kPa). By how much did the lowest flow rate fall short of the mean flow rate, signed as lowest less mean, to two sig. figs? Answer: -1.1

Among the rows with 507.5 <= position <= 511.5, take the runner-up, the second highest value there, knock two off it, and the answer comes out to 27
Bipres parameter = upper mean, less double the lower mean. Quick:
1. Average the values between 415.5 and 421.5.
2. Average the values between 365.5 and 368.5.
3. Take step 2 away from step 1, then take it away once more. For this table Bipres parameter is -47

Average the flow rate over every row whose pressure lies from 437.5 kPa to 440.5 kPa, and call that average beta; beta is 32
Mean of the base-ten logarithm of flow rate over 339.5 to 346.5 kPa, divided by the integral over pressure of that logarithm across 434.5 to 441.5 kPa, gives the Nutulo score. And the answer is 0.153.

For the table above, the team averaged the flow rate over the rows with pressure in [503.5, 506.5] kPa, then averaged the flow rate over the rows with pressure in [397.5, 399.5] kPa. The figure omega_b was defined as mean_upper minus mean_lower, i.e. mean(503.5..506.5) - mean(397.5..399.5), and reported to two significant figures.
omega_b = -11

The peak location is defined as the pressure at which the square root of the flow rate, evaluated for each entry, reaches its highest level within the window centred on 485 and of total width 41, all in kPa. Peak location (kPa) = 481.0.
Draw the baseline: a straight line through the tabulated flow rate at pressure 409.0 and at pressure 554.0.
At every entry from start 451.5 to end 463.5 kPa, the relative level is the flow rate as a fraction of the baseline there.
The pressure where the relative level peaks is 457.0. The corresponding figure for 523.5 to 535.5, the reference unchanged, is 527.0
